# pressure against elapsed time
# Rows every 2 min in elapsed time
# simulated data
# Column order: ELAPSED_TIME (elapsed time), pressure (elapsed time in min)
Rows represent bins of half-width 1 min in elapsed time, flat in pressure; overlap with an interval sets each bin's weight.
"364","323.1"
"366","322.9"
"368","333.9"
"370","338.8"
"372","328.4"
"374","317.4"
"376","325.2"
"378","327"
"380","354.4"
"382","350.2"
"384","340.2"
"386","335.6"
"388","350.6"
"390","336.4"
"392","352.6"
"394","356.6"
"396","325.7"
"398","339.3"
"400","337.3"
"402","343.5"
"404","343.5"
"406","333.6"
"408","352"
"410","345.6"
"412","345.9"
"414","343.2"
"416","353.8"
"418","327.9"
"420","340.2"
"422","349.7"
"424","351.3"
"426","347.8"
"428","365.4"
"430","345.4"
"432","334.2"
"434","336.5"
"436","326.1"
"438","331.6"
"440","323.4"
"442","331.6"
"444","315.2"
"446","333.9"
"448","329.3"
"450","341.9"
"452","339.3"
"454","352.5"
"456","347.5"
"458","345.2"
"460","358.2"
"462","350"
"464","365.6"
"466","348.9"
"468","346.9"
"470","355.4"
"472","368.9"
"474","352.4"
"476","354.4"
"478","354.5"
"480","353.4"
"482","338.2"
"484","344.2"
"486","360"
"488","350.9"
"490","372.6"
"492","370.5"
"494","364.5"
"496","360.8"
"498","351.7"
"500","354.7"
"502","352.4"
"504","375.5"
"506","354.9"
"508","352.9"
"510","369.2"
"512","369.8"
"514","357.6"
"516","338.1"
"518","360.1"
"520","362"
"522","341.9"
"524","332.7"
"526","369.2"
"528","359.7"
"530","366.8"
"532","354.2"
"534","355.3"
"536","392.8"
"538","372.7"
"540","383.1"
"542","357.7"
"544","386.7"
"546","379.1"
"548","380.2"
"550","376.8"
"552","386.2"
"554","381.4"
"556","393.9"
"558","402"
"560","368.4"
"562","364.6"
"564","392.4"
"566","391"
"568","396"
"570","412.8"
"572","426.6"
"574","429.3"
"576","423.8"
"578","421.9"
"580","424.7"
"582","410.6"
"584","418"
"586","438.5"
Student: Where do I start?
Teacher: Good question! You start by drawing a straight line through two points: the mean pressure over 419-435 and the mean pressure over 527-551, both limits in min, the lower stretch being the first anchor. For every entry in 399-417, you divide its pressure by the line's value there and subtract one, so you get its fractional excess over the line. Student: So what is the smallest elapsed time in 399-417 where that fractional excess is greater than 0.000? 402 min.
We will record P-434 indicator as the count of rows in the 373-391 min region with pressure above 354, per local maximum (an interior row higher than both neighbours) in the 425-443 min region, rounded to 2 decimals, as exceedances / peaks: 0.33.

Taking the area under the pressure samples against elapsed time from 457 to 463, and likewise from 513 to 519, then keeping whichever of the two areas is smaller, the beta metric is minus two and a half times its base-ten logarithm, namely -8.31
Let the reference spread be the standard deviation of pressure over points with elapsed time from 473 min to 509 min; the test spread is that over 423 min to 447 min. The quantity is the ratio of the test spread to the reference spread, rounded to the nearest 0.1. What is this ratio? 1.4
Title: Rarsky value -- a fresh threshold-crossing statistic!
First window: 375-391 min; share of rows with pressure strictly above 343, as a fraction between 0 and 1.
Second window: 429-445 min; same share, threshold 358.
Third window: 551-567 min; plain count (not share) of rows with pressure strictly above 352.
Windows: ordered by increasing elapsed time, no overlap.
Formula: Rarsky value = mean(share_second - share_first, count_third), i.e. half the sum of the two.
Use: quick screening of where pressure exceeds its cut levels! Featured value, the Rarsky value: 3.8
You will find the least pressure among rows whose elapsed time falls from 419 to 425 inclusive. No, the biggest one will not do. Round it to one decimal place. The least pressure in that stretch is 340.2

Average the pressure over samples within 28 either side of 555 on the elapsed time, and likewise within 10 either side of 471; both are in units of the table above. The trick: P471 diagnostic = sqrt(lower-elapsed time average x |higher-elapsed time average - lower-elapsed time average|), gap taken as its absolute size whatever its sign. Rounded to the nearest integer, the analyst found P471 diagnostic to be 110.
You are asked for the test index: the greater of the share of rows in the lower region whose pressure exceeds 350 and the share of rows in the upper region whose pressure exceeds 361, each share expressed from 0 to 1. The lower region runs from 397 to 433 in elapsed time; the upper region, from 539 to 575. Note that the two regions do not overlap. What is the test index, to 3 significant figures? 0.944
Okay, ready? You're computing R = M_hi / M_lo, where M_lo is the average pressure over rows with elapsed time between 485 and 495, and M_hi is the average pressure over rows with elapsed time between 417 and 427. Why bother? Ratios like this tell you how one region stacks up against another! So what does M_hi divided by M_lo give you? 0.94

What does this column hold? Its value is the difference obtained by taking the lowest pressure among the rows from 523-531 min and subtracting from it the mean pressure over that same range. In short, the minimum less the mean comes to -24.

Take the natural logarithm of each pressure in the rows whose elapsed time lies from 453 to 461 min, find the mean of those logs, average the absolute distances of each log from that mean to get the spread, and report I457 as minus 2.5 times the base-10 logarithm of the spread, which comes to 4.73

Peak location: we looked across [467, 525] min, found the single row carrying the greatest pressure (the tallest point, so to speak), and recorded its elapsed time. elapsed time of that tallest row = 504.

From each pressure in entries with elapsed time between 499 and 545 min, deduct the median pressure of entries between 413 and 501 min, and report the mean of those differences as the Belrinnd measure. 12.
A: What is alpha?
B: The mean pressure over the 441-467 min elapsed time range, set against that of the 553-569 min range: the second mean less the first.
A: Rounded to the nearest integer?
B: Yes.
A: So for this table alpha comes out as 43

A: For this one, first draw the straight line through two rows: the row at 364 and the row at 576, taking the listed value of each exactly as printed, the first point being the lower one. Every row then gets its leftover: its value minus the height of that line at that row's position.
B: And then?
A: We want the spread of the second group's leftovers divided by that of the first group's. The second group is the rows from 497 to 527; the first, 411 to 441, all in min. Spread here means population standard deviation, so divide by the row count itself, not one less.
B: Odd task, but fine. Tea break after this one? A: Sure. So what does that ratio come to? 0.96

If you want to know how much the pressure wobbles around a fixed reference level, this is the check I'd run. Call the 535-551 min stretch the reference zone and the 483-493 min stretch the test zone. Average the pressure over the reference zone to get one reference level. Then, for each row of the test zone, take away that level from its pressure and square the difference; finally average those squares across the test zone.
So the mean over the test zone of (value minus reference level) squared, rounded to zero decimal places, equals 481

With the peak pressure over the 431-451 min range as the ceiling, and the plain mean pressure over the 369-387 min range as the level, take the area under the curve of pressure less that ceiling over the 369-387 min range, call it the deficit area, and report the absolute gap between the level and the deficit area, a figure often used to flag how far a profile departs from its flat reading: 455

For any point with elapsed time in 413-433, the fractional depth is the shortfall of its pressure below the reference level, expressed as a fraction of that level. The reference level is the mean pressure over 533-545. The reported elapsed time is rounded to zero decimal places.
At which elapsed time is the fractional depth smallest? 428 min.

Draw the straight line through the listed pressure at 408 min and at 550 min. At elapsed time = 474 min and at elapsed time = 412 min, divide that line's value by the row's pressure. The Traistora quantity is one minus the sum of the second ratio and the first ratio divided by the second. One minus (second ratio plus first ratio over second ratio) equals -1.03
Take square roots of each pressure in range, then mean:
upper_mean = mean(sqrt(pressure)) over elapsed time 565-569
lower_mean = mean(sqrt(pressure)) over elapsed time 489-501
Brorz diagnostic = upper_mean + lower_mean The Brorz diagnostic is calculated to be 38.9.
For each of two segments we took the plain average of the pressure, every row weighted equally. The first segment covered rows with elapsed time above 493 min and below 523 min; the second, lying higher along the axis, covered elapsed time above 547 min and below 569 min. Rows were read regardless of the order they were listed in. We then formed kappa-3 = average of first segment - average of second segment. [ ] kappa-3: -27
